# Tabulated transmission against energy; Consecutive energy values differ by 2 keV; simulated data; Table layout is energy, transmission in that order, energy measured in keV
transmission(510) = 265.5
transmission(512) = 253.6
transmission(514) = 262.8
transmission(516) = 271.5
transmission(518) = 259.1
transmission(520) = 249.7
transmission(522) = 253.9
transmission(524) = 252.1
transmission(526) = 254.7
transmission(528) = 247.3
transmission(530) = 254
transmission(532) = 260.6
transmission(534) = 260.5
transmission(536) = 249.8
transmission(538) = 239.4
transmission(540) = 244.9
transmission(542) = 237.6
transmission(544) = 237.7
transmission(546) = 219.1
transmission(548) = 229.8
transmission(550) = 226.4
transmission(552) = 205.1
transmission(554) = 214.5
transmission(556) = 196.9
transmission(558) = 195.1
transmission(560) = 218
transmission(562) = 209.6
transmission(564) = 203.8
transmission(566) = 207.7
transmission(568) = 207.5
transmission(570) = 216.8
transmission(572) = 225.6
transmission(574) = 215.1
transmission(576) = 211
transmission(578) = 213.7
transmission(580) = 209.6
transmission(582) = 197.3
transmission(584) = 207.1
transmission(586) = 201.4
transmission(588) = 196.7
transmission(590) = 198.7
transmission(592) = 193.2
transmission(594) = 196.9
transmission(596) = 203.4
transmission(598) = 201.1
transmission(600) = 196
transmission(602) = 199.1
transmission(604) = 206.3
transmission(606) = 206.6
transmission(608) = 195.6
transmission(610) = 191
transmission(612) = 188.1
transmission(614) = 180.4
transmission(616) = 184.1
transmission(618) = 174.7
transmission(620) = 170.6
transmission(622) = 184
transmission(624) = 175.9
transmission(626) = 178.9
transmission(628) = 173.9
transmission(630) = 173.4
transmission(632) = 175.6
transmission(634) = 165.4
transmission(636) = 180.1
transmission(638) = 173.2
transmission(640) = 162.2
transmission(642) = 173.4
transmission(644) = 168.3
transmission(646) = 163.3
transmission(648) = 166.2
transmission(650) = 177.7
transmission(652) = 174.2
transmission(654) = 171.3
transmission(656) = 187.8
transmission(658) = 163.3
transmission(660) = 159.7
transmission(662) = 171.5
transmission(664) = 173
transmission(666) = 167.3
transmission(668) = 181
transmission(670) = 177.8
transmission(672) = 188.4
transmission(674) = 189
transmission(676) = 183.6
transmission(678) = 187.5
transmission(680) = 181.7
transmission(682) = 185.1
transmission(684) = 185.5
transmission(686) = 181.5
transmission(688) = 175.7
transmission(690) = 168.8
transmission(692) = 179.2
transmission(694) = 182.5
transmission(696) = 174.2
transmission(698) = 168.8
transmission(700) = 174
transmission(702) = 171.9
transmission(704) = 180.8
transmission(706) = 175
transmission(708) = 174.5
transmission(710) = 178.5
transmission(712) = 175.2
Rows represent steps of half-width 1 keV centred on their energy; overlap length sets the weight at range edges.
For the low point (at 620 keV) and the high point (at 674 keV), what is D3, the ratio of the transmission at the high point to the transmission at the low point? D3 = 1.11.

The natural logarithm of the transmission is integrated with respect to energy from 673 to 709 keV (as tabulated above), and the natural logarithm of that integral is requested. 5.229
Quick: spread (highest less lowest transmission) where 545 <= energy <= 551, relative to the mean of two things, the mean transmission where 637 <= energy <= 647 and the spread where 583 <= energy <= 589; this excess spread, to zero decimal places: -79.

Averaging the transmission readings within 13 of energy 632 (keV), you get 173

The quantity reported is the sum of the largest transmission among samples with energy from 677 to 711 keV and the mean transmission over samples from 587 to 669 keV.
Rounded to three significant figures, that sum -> 369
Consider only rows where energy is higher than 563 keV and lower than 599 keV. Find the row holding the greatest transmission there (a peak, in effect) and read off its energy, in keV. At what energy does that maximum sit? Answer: 572 keV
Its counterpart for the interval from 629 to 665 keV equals 656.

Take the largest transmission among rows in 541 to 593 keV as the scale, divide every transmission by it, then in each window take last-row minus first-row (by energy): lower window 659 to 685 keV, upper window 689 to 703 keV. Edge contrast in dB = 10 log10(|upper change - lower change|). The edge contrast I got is -10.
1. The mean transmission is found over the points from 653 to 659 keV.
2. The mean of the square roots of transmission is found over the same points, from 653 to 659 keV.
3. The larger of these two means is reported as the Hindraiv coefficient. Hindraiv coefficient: 174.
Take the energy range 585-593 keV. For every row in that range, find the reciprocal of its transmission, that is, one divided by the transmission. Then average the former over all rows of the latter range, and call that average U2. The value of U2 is 0.0051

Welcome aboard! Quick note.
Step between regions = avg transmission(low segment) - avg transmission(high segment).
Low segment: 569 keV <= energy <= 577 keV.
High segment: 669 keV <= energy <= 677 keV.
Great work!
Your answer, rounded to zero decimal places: 32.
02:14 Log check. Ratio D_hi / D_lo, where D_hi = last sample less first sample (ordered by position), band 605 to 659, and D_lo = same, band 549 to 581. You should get 2.6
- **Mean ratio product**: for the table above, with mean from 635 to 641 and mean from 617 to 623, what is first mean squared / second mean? 167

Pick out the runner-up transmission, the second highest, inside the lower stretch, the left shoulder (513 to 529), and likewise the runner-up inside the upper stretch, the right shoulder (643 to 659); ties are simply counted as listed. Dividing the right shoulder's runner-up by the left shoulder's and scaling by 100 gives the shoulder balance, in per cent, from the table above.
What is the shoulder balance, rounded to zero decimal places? 68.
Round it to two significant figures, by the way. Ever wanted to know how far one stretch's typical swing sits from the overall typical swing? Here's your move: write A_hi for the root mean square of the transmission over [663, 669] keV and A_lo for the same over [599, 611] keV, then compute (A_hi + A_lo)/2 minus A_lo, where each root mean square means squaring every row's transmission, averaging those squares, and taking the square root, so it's -13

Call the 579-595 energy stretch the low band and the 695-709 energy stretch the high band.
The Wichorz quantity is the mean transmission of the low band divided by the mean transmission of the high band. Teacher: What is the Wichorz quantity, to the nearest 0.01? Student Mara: 1.15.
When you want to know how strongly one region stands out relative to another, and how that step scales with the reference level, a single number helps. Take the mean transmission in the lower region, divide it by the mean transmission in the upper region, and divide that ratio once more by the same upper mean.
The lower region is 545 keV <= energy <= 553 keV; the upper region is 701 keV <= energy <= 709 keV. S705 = 0.0071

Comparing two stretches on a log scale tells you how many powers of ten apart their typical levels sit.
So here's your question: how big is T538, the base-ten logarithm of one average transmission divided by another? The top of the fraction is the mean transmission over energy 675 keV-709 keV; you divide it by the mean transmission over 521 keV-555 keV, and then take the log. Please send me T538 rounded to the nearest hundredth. -0.13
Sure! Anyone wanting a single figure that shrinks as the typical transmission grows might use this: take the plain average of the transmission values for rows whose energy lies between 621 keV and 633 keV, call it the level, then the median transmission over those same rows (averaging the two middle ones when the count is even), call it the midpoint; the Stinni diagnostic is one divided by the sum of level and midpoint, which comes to 0.0028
